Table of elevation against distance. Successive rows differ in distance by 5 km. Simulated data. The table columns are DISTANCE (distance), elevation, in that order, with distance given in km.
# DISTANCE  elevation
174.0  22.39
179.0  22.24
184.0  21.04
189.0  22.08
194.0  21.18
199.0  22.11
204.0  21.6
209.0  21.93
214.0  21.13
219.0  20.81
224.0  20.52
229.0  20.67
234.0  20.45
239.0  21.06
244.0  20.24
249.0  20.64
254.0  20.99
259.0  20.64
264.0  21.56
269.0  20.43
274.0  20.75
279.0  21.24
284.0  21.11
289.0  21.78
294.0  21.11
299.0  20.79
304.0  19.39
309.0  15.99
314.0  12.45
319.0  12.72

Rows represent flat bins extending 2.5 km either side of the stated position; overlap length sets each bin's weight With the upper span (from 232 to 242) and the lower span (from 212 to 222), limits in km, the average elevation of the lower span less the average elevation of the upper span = 0.2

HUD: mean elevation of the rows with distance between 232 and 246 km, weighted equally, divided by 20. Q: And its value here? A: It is 1.03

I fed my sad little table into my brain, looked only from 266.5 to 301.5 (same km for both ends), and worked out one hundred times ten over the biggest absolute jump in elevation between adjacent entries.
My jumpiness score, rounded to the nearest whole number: 1493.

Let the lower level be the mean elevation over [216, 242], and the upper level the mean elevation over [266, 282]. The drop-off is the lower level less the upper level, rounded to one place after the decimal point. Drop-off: -0.1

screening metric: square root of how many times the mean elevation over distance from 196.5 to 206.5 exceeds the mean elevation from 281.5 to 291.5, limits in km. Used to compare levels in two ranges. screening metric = 1.01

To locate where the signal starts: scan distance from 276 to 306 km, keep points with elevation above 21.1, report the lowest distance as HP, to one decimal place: 279.0 km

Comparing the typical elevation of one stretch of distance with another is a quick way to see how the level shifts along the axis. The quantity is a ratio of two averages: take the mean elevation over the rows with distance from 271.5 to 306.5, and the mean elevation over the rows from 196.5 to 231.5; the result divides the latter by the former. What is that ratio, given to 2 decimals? 1.02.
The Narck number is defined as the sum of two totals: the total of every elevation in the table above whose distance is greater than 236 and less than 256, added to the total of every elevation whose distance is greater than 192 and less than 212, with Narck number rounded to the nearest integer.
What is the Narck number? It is 170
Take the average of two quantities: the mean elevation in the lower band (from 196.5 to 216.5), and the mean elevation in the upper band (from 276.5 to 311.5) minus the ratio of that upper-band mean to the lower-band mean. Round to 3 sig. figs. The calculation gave 20.5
